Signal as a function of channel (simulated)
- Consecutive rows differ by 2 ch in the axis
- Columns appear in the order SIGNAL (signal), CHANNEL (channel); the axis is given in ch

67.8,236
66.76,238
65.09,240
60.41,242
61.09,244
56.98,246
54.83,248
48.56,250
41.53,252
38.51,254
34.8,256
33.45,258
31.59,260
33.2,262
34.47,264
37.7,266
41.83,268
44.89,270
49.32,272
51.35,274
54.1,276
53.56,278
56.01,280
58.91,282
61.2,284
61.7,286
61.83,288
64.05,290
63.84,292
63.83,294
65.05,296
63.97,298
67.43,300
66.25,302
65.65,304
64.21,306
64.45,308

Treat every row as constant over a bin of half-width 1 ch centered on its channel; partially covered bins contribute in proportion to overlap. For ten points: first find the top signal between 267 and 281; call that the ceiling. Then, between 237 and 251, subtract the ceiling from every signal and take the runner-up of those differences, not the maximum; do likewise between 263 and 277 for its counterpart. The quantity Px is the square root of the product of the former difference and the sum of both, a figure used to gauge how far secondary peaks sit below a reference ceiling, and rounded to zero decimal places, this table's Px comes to 6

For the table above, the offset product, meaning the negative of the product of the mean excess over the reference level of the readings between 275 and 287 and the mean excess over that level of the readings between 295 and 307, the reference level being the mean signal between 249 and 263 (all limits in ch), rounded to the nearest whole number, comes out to -567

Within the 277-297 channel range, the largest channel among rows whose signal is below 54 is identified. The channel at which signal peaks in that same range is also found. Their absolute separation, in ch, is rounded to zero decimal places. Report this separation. 18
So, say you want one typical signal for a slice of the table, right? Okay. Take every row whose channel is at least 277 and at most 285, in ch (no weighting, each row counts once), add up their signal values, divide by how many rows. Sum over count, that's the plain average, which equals 57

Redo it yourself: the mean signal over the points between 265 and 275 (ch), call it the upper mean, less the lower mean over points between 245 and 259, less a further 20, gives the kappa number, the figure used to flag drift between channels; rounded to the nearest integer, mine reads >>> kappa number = -19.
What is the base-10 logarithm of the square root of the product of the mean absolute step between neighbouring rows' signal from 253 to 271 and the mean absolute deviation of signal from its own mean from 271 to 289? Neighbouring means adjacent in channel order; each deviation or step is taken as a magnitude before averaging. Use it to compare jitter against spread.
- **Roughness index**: 0.501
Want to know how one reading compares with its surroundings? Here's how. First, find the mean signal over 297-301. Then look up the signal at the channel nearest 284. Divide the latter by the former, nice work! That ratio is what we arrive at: 0.93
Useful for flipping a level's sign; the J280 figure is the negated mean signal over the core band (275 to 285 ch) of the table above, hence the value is -57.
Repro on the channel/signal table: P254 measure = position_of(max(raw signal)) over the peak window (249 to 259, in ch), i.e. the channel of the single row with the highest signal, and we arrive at 250 ch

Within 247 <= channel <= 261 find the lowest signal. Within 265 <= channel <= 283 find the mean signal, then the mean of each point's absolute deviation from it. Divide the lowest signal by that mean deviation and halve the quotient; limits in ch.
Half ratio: 3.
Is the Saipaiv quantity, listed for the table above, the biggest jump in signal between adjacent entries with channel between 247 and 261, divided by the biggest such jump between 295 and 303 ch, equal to 2.0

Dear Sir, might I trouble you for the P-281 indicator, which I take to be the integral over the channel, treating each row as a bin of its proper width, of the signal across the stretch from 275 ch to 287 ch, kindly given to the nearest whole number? 691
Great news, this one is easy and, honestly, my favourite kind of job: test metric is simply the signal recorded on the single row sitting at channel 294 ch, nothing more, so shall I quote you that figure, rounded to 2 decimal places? 63.83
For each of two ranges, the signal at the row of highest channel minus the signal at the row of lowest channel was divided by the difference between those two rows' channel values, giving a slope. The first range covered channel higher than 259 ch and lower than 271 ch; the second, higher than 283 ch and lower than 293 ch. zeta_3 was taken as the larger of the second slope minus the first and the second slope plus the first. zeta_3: 1.7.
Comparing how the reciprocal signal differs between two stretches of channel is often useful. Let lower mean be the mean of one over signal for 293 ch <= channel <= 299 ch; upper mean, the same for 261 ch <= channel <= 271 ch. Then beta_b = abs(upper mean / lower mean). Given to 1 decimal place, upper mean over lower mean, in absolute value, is 1.7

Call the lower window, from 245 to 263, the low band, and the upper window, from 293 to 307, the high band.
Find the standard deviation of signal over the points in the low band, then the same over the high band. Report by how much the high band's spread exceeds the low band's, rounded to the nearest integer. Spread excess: -8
